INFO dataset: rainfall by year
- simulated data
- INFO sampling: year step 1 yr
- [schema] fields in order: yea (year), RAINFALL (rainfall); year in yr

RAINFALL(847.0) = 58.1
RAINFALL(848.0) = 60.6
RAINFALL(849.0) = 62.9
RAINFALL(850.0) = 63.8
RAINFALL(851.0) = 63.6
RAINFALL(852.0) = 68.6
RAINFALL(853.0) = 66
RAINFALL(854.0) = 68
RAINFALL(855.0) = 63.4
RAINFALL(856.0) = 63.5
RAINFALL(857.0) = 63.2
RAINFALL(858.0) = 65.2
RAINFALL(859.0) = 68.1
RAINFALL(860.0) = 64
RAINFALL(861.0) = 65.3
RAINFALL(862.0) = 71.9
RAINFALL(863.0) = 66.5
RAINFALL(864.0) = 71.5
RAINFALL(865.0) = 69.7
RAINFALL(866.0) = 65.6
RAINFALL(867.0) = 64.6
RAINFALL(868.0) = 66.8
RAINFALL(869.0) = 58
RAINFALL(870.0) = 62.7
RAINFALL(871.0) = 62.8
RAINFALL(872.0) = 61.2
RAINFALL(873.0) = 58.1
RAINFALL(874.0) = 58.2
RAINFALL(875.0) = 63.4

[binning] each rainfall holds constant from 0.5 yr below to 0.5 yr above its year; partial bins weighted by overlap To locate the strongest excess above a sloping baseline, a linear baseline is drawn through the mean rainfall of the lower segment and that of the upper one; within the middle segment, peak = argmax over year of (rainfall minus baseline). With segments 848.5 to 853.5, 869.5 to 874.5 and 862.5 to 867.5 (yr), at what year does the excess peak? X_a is 864.0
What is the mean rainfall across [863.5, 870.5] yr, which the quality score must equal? 65.6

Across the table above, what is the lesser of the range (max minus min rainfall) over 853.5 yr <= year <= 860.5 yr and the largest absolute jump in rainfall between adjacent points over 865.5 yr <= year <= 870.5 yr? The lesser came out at 4.90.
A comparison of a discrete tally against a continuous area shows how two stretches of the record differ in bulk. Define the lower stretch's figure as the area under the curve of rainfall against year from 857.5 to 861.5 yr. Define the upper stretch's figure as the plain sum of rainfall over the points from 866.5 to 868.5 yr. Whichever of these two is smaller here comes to 131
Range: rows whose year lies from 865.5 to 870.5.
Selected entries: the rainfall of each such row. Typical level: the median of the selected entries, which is 64.6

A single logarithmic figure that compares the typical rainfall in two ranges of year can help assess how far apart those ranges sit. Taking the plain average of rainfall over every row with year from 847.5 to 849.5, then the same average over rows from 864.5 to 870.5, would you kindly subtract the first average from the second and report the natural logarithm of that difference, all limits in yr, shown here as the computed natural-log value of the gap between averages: 1.0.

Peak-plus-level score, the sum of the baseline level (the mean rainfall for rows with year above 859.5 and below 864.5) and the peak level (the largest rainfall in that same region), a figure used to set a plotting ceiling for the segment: 140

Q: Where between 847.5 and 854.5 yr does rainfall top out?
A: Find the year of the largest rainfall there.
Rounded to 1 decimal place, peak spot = 852.0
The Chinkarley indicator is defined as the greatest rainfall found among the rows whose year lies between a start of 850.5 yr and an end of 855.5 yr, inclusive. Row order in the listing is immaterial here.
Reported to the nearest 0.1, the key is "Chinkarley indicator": 68.6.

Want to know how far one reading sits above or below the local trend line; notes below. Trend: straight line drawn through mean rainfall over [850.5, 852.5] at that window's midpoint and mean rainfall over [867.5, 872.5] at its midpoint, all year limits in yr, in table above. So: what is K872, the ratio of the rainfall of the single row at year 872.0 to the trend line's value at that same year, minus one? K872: -0.011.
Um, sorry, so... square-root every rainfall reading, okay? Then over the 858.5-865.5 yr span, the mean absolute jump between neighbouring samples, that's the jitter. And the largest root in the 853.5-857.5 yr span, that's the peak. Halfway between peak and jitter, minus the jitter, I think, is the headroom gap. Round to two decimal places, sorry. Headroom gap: 4.00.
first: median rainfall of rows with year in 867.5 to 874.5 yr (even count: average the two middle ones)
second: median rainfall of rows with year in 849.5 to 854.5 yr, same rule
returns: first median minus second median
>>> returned -4.8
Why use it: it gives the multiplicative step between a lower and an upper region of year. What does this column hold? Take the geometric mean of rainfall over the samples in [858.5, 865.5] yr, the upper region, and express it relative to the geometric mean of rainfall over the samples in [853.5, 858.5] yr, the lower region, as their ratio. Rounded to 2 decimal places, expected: 1.05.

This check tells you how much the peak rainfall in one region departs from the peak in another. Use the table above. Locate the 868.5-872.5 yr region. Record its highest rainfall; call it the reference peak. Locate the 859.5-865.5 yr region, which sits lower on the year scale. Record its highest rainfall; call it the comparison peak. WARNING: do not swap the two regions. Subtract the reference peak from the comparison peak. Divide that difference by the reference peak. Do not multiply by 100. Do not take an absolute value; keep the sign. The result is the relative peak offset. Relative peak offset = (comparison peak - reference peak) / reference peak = 0.145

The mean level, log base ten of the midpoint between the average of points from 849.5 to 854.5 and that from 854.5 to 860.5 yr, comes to 1.81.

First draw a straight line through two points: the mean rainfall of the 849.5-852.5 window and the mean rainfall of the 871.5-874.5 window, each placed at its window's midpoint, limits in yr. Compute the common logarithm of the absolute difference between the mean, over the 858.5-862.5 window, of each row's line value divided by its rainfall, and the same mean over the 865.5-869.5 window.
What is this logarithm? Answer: -1.65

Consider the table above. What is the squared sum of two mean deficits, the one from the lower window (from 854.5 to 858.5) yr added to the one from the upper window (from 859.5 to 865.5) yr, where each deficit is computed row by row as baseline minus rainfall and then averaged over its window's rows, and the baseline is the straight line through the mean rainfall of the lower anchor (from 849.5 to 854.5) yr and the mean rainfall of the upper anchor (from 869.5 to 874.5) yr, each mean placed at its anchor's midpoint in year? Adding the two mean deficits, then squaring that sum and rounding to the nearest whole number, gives 16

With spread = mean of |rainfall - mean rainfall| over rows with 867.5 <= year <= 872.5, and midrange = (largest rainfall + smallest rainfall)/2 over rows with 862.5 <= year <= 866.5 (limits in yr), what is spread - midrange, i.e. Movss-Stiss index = -66.4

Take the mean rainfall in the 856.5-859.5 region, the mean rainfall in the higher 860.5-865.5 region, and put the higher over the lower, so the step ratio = 1.05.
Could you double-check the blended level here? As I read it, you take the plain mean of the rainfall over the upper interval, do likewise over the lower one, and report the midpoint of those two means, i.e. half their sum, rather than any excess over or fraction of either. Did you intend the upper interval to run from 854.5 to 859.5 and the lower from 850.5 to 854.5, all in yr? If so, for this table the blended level 65.6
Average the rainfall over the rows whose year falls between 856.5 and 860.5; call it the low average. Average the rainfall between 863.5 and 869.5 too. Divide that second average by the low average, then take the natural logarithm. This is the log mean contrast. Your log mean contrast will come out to 0.01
